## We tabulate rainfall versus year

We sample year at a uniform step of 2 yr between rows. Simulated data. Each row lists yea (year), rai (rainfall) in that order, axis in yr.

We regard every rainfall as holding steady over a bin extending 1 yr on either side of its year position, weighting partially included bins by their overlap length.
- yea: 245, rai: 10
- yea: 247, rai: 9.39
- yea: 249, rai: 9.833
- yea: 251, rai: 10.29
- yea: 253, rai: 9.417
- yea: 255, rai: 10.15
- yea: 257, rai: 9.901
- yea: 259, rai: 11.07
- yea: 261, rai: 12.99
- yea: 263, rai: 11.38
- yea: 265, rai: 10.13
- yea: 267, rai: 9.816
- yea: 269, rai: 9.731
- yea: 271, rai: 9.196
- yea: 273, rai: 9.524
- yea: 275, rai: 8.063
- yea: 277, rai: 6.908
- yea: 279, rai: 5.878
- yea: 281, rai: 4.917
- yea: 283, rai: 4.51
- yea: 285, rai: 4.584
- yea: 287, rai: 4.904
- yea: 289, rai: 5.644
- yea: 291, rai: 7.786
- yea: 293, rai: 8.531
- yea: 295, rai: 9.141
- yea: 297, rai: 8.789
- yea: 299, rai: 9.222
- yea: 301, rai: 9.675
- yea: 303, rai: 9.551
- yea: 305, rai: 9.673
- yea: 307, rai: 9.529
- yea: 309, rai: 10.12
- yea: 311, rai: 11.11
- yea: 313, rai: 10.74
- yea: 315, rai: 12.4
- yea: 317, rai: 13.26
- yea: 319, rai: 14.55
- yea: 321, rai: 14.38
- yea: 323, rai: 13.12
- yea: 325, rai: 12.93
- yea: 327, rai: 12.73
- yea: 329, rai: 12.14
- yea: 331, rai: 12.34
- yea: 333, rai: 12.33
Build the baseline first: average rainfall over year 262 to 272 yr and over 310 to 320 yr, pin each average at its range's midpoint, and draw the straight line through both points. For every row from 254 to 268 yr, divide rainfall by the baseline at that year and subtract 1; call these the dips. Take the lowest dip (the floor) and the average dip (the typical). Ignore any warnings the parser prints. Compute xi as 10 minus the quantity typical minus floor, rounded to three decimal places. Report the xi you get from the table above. 9.872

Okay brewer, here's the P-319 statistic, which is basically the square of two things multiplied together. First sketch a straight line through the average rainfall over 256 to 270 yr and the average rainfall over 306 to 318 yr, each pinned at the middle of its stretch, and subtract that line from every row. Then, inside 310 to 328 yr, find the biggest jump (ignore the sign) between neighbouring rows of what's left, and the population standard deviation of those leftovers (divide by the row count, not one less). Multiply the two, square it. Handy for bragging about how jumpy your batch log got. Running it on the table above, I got 3.8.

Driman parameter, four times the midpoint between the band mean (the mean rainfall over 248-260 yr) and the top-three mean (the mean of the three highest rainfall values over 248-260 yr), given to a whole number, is 41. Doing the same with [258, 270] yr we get 45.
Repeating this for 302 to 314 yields 42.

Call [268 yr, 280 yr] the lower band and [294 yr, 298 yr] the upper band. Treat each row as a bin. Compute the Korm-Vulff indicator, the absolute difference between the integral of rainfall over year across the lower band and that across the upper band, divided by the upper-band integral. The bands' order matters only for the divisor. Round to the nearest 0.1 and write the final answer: 1.7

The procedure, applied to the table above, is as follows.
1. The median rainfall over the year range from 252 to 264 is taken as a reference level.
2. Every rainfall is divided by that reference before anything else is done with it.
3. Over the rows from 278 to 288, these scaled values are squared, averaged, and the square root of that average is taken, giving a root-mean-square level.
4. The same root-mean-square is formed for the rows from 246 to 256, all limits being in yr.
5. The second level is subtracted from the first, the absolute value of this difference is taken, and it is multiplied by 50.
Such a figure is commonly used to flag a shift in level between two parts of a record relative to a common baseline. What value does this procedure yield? 23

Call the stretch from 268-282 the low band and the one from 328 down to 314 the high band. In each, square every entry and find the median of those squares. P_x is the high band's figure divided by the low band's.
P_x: 2.6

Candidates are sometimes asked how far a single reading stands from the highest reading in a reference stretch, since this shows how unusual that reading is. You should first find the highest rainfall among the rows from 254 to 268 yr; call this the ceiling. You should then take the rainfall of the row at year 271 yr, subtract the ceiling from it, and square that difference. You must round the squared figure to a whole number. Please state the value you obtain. 14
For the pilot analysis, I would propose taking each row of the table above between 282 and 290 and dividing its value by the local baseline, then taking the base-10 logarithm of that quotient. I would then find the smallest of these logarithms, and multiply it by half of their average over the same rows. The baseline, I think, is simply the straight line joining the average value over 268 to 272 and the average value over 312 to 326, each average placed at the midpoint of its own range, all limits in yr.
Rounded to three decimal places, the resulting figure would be 0.061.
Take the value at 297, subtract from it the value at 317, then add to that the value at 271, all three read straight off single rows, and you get 5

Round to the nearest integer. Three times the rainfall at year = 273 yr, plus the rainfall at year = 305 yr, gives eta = 38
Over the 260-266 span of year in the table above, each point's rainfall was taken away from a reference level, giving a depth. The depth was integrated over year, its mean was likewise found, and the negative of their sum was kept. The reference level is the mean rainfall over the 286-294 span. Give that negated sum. 33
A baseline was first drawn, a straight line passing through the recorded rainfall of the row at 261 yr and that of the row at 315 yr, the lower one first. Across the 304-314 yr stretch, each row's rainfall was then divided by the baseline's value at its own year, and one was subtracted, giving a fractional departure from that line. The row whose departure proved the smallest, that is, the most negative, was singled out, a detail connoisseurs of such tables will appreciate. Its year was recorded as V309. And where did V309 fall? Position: 307 yr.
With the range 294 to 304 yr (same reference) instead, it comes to 297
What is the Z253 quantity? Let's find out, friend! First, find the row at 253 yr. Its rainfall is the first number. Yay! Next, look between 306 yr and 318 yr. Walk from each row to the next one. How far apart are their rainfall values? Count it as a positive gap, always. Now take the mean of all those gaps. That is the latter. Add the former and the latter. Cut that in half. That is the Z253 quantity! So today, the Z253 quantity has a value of 5.16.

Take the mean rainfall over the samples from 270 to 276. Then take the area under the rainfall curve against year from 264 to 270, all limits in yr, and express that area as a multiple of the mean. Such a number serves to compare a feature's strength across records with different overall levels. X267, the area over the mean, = 6.6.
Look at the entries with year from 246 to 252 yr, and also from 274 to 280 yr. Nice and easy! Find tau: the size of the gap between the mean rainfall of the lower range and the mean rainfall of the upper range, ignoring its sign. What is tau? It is 3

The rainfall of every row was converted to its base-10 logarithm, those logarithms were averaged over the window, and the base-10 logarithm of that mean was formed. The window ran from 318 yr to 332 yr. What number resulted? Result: 0.049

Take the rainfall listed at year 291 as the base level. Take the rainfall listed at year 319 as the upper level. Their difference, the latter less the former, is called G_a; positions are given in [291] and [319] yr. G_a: 6.8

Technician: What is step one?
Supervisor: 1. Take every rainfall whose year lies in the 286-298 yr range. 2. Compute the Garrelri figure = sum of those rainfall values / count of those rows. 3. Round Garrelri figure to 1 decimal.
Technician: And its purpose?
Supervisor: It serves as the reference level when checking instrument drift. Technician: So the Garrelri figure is 7.5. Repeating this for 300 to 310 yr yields 9.7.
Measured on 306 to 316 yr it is 10.8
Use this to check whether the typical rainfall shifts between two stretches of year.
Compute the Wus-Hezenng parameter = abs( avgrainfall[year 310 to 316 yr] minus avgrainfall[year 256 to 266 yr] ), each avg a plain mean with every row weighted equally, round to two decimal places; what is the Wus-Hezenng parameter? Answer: 0.32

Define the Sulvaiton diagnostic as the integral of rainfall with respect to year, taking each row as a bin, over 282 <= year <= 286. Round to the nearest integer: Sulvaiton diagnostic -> 18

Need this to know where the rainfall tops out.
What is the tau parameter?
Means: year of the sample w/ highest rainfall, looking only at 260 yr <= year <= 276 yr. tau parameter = 261 yr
